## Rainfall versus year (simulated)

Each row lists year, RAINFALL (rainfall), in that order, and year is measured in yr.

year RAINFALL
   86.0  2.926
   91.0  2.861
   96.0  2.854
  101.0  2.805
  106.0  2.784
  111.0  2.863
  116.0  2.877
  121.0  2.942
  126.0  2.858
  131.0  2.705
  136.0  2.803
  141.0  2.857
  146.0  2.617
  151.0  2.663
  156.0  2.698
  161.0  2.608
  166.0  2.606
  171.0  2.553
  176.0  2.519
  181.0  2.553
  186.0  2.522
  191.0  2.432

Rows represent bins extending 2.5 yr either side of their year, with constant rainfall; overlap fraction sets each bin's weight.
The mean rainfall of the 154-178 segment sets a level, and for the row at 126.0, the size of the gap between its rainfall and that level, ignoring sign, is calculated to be 0.26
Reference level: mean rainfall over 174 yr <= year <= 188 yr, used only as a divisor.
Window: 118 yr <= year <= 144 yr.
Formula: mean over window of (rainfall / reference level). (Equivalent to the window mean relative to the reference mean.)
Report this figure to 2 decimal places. 1.12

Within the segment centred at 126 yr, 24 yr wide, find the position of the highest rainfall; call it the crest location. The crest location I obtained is 121.0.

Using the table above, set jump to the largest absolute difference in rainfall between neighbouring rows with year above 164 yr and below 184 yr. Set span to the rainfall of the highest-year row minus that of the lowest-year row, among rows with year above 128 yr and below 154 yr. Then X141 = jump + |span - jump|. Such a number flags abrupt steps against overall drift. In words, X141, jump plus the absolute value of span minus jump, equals 0.15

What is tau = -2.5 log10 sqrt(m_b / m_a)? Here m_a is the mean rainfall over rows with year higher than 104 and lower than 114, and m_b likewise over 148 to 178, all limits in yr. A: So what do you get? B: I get 0.04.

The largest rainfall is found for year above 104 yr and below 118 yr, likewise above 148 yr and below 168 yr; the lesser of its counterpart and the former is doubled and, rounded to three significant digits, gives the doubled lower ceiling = 5.40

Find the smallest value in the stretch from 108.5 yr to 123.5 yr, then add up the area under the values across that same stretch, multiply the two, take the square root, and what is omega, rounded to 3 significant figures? 11.1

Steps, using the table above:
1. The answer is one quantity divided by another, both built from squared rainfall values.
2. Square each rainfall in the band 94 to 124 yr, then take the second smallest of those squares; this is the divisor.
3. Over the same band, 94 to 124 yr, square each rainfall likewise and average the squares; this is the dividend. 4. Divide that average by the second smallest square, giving 1.04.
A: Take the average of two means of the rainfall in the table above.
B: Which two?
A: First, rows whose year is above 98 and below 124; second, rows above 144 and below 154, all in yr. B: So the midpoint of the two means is 2.75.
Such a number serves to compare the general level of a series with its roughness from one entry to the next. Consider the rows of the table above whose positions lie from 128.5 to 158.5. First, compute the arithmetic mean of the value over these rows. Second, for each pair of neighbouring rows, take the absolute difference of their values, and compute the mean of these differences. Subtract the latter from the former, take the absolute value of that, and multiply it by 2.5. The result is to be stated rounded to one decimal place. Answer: 6.6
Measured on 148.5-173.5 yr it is 6.5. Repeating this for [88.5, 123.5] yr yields 7.0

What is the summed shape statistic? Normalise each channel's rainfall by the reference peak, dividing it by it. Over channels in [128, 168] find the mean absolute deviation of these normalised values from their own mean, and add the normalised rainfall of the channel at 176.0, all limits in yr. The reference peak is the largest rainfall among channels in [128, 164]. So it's 0.907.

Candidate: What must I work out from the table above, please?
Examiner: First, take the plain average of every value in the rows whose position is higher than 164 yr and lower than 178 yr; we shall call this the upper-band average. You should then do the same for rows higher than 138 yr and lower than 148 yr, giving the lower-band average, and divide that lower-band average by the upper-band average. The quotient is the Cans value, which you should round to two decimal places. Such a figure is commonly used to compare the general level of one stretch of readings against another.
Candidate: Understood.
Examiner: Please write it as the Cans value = 1.07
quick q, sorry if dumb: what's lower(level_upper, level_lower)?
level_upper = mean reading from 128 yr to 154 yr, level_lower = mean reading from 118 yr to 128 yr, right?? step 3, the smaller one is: 2.73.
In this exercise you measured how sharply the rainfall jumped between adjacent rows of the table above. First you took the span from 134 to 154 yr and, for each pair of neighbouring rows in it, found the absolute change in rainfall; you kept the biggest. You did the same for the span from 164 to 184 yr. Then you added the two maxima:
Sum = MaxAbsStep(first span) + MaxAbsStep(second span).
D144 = 0.29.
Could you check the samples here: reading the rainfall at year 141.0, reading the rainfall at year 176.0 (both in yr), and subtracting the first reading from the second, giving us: -0.34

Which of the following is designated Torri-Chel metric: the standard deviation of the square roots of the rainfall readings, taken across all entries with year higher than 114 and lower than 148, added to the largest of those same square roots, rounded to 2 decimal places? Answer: 1.75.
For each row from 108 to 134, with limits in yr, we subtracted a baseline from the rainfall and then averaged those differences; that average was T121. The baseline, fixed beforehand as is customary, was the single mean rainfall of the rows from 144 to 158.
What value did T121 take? 0.19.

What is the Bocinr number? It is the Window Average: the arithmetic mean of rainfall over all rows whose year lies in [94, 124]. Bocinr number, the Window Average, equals 2.85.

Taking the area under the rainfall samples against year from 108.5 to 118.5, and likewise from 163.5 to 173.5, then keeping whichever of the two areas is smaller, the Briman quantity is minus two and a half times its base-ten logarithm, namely -3.53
